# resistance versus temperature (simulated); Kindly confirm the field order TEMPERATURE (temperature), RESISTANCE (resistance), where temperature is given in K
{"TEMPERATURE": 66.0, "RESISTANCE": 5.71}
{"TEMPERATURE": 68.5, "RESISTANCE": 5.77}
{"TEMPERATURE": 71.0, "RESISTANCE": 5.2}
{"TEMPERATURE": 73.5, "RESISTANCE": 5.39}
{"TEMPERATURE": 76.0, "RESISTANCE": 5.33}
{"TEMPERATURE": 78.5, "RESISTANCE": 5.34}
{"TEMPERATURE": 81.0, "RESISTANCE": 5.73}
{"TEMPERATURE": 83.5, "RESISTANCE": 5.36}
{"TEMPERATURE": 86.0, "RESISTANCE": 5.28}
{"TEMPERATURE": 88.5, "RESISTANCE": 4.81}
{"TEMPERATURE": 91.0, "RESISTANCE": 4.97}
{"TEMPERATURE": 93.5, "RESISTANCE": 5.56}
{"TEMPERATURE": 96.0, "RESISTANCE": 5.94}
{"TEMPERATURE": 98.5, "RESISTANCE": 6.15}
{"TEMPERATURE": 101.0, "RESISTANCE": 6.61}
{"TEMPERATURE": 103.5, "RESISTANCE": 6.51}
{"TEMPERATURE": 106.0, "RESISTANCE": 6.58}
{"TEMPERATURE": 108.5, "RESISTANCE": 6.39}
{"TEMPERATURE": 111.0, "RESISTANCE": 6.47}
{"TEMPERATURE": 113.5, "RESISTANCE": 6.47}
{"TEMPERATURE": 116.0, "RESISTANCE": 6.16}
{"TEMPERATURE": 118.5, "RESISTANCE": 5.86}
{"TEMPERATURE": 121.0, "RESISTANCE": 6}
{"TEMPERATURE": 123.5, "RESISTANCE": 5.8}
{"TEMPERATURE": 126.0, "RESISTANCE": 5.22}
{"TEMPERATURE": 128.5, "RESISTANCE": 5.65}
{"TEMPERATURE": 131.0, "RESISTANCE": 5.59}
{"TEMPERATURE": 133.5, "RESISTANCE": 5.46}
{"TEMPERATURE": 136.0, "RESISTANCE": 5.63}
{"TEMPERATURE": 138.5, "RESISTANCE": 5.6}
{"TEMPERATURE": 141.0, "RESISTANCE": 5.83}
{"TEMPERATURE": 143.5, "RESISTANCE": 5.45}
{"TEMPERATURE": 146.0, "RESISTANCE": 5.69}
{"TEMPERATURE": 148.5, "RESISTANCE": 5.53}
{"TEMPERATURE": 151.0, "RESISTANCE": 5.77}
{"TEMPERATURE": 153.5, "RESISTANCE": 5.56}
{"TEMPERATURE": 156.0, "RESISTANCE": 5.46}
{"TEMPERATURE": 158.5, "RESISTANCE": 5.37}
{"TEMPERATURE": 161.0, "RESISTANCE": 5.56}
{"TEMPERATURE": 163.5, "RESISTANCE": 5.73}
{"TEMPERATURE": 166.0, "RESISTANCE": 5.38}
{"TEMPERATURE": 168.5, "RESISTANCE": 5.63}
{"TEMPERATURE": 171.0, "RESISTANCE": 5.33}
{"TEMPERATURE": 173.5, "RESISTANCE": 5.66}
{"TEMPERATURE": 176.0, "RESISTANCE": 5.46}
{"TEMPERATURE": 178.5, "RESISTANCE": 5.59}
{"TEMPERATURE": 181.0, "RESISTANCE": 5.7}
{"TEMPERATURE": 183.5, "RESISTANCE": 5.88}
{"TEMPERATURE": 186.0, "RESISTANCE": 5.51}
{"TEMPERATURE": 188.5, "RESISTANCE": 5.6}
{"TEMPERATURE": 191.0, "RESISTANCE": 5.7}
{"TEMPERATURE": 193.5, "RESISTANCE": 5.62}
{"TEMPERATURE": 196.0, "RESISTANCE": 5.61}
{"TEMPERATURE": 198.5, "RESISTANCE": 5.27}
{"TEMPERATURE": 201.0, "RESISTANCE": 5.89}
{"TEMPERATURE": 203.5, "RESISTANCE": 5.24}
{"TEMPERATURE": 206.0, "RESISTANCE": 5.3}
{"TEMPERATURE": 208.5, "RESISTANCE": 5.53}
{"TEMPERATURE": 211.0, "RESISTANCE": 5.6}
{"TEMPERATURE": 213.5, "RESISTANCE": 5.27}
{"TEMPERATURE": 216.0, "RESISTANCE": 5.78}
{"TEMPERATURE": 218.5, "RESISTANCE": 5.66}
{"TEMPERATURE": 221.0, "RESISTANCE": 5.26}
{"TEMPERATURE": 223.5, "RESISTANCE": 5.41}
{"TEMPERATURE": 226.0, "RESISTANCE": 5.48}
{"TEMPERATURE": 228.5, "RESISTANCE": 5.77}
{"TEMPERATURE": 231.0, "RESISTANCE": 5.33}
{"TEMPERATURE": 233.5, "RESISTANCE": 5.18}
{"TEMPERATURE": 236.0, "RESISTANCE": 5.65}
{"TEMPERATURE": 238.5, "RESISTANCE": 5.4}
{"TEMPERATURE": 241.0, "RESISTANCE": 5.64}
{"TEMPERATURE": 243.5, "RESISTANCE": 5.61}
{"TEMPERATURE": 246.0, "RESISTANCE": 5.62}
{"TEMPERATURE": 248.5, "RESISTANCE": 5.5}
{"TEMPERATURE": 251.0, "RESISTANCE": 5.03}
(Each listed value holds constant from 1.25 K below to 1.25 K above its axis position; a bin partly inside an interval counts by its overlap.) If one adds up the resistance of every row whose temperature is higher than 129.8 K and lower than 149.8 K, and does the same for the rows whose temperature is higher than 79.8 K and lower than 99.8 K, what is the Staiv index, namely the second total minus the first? -1.0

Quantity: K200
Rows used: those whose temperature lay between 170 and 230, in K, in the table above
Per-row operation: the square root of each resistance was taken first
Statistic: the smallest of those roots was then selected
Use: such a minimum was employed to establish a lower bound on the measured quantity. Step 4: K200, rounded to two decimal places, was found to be 2.29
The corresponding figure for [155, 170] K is 2.32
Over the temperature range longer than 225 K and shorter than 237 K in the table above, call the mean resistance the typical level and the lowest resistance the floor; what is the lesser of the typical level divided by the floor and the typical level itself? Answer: 1.058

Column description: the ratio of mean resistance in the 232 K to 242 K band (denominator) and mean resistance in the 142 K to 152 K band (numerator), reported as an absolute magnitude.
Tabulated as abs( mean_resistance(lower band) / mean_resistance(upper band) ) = 1.03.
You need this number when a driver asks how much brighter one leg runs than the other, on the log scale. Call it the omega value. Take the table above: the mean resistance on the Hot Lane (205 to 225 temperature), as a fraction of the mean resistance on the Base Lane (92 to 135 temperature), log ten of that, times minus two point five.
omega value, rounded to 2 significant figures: 0.10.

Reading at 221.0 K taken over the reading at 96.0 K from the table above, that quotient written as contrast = 0.89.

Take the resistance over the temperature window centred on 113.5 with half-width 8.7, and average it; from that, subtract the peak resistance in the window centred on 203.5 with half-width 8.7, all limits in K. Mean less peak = 0.4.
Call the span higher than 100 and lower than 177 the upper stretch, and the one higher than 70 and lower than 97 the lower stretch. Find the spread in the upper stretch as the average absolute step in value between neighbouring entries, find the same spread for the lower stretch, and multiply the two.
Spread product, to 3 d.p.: 0.056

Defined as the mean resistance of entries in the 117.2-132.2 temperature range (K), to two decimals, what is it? 5.69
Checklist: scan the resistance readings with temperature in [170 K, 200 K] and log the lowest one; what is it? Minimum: 5.27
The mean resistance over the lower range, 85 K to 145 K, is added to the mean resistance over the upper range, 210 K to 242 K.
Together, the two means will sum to 11.3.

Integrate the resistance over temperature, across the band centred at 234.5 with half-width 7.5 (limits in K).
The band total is 82.4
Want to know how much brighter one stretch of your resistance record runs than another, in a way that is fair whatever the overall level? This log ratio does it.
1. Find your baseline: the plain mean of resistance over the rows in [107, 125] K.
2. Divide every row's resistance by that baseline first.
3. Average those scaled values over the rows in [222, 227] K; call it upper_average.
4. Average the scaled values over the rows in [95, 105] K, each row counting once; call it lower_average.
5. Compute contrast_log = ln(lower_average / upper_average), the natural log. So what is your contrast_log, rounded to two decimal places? 0.15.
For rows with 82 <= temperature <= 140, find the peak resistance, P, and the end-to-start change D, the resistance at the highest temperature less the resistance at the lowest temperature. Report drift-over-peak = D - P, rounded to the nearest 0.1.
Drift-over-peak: -6.4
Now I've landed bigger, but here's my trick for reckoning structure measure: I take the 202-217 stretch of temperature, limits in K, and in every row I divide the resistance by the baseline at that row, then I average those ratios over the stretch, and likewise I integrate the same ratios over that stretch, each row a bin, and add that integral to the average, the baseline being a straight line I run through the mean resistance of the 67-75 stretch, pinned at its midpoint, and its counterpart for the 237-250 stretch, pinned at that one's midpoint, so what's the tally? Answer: 16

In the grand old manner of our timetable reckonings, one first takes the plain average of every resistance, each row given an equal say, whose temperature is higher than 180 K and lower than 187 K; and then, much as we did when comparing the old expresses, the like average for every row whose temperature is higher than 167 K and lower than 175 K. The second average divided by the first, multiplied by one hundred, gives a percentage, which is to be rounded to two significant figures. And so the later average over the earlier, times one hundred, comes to 97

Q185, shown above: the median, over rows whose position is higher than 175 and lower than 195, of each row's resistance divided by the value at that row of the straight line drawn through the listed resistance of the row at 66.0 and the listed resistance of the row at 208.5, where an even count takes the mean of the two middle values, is 1.01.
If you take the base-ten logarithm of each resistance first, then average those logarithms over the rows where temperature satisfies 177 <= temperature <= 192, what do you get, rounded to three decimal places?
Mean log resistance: 0.753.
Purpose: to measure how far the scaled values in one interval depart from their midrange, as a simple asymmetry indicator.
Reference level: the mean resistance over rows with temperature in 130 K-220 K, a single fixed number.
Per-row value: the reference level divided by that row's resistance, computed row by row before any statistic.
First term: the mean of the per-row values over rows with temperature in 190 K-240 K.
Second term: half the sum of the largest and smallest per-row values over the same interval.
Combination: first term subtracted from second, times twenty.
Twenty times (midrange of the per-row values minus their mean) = -0.08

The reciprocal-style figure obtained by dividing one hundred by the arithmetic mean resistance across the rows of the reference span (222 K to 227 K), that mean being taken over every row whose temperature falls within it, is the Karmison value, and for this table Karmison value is 18.4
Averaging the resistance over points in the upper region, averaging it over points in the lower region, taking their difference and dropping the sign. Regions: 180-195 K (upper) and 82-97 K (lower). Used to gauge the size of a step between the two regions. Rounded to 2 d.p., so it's 0.35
